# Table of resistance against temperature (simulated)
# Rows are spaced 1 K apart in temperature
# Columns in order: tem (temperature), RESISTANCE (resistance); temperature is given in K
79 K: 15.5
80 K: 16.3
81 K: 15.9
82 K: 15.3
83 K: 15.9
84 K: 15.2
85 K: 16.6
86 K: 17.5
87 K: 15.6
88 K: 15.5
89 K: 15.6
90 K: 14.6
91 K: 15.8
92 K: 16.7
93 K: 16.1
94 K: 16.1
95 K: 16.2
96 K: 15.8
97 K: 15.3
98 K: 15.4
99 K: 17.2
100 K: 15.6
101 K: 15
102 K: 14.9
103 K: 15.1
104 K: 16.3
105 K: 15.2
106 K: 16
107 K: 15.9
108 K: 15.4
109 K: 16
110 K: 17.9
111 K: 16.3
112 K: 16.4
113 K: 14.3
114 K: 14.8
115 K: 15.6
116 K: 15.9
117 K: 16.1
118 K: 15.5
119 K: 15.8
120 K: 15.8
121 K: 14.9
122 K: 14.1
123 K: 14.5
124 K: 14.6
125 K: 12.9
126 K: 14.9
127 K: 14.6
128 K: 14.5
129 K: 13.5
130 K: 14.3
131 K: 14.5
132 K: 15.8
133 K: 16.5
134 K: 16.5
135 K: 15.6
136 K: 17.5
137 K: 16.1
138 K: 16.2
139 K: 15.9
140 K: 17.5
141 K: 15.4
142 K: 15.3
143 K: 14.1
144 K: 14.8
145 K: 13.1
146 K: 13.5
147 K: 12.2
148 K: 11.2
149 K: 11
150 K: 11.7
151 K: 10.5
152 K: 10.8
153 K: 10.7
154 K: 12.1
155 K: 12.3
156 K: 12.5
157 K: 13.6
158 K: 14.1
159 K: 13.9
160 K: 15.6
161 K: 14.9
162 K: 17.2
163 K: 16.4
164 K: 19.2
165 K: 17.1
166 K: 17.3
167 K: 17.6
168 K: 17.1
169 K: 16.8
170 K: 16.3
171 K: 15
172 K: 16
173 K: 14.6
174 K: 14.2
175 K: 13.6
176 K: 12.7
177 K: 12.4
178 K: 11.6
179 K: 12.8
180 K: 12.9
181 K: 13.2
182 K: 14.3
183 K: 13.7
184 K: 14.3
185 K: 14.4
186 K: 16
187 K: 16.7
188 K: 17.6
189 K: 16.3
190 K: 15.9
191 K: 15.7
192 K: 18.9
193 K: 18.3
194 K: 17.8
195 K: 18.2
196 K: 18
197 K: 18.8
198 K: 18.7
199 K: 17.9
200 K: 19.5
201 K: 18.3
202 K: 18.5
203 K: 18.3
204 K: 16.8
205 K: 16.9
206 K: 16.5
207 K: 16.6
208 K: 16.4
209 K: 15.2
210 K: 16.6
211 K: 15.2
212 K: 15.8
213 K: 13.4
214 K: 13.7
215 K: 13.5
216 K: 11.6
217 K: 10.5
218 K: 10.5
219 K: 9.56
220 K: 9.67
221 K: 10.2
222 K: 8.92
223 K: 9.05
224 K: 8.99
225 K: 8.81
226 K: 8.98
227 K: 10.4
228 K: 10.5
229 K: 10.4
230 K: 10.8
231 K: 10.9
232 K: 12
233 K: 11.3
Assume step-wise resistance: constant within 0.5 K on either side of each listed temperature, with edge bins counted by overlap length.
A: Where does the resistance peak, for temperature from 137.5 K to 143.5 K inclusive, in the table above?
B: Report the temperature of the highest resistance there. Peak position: 140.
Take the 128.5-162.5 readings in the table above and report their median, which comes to 14.2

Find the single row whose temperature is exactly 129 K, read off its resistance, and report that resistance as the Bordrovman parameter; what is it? 13.5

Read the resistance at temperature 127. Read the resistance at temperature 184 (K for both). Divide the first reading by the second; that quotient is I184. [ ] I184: 1.0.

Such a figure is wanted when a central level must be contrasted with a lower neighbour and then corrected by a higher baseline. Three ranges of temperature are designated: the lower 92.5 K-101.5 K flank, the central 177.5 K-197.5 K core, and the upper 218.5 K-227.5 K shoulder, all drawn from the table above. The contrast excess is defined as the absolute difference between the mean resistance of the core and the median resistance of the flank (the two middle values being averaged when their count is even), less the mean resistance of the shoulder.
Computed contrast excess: -9.4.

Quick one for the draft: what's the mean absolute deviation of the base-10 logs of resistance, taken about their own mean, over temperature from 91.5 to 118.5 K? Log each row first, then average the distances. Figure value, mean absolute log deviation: 0.016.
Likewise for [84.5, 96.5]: 0.014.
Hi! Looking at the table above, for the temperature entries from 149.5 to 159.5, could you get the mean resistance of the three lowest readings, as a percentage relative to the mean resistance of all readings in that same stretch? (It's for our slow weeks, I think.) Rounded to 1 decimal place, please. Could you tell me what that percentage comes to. 87.3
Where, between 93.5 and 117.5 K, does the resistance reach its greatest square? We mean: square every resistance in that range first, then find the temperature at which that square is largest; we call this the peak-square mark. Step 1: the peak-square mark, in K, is 110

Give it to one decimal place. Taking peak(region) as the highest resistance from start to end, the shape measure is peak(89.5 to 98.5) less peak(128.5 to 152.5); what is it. -0.8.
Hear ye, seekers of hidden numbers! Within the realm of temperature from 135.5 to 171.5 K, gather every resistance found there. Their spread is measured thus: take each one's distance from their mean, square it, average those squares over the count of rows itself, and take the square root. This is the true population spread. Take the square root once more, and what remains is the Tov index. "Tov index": 1.5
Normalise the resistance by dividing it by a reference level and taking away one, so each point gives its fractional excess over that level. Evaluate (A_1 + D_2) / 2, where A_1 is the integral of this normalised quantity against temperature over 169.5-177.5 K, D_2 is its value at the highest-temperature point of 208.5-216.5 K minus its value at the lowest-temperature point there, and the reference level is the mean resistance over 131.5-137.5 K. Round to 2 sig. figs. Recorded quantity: -0.60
